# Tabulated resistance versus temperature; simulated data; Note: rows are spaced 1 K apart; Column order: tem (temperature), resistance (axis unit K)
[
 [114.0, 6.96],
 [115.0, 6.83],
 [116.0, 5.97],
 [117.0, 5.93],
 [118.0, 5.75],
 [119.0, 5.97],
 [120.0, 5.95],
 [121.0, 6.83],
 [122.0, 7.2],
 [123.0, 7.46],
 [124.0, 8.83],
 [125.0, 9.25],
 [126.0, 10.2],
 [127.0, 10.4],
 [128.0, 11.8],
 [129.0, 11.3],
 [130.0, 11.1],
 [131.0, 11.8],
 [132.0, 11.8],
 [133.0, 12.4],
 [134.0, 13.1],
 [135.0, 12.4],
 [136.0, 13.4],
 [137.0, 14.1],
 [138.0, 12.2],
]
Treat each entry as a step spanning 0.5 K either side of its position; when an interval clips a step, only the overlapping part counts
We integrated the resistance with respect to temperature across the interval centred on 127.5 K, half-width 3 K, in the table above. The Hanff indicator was 64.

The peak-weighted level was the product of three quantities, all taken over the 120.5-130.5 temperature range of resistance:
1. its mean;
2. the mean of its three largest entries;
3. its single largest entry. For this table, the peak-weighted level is 1269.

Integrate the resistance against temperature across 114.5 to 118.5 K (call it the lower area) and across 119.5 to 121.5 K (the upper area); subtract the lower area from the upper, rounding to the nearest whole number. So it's -12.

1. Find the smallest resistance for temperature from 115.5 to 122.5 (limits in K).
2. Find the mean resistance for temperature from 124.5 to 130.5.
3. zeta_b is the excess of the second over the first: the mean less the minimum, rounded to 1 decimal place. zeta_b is 4.9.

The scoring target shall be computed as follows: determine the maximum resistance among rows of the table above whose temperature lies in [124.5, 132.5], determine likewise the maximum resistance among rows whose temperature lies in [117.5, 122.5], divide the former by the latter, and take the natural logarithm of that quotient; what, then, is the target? 0.49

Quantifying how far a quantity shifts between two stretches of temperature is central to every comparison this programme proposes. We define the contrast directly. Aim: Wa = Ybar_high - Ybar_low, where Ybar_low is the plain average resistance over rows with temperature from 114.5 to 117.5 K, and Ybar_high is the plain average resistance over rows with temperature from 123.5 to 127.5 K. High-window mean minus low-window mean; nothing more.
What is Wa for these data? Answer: 3.4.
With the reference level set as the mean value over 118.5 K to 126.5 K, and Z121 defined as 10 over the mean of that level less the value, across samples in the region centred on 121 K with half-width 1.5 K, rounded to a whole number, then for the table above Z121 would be 10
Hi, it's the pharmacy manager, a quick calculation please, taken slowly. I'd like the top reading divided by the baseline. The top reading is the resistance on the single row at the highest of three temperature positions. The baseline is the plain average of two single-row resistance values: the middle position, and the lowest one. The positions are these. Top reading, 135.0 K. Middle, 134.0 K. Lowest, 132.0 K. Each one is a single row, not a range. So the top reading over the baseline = 1.0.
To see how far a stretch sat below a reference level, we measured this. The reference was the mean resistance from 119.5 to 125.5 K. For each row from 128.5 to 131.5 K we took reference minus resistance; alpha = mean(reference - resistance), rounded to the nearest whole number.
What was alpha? -4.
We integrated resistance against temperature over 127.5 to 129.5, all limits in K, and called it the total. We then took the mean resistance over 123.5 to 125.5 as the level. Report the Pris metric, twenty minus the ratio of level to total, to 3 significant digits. 19.6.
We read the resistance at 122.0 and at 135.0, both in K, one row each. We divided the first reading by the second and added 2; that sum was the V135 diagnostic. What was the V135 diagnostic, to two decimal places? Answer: 2.58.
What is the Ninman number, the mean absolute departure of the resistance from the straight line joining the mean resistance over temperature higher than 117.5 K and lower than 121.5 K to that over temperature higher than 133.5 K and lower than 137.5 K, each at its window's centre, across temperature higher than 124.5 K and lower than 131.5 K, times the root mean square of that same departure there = 1.0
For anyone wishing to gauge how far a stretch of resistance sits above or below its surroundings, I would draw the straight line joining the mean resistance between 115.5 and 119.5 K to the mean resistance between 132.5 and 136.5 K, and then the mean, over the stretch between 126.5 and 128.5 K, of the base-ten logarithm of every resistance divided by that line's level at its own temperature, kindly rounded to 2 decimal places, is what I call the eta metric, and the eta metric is 0.05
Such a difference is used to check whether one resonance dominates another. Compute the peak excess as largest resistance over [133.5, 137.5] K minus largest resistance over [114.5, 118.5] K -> 7.3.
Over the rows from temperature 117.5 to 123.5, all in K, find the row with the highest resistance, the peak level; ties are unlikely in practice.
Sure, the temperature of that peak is 123.0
